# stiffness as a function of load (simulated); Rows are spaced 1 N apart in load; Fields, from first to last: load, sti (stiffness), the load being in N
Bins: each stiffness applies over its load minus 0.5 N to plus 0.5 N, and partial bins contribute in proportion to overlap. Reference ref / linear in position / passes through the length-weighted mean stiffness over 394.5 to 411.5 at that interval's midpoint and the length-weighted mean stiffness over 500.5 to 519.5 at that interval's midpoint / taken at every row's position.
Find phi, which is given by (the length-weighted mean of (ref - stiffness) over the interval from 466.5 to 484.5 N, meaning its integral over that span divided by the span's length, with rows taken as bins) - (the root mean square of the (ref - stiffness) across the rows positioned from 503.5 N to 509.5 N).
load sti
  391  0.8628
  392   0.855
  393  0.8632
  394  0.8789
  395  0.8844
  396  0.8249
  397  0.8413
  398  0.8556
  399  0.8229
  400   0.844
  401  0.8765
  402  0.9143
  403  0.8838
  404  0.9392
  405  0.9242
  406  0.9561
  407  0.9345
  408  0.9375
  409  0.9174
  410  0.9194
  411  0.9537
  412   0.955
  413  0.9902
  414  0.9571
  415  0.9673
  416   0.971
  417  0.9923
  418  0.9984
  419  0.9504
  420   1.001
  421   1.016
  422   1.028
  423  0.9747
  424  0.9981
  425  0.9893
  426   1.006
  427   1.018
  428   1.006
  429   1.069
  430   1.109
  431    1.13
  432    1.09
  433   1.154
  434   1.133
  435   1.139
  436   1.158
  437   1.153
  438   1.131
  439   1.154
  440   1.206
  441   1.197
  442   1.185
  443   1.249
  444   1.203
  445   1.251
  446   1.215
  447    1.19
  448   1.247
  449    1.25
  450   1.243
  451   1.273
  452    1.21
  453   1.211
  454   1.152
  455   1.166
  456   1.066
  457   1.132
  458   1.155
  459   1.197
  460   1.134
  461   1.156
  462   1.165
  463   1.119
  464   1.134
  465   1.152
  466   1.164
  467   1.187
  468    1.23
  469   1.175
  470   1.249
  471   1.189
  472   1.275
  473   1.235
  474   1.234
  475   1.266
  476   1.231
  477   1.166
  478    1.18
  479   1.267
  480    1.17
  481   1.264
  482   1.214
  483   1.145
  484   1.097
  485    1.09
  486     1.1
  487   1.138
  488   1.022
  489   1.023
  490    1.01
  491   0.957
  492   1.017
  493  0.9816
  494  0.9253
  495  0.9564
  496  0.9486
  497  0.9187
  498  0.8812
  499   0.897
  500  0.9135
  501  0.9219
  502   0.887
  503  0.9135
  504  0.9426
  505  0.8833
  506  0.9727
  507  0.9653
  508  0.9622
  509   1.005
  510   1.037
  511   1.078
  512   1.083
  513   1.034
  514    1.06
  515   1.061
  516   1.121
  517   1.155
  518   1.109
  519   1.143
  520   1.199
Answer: -0.30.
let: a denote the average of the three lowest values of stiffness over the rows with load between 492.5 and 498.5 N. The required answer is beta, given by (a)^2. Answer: 0.83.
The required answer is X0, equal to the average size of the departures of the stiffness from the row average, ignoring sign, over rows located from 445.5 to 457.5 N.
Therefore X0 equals 0.046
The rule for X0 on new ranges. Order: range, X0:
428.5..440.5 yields 0.025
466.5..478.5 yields 0.032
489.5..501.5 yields 0.034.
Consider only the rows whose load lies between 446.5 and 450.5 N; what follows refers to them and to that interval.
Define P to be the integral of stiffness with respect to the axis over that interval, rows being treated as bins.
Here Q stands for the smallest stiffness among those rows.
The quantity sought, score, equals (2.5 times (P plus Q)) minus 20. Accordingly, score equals -5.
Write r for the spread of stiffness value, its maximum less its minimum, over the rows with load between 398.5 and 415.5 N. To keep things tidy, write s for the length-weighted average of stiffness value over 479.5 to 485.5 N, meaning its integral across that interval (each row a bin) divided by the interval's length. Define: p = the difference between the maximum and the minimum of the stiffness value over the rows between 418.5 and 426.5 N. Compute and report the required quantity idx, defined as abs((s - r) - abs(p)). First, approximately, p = 0.08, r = 0.17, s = 1.16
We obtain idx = 0.9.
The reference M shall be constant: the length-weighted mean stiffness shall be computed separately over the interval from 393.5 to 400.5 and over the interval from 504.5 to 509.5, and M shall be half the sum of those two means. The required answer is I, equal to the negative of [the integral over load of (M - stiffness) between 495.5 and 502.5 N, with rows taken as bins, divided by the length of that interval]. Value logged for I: 0.01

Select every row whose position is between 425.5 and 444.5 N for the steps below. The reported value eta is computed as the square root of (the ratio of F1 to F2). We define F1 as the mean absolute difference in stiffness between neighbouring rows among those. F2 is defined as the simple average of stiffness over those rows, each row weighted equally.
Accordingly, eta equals 0.161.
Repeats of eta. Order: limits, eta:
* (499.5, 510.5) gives 0.188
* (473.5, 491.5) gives 0.207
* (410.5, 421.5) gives 0.152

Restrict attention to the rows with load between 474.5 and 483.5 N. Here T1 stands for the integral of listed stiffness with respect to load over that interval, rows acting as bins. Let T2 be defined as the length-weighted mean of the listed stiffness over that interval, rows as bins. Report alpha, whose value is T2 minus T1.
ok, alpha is -9.7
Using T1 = 10.9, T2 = 1.21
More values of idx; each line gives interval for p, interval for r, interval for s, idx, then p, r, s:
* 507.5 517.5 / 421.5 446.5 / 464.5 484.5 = 0.7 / 0.19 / 0.28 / 1.20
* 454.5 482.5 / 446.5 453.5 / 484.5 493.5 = 0.7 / 0.21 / 0.08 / 1.04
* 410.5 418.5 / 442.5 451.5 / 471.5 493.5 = 1.0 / 0.04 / 0.08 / 1.14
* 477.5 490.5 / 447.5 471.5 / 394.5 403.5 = 0.4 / 0.26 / 0.21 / 0.86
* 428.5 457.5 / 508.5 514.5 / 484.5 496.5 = 0.7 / 0.21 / 0.08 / 1.01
